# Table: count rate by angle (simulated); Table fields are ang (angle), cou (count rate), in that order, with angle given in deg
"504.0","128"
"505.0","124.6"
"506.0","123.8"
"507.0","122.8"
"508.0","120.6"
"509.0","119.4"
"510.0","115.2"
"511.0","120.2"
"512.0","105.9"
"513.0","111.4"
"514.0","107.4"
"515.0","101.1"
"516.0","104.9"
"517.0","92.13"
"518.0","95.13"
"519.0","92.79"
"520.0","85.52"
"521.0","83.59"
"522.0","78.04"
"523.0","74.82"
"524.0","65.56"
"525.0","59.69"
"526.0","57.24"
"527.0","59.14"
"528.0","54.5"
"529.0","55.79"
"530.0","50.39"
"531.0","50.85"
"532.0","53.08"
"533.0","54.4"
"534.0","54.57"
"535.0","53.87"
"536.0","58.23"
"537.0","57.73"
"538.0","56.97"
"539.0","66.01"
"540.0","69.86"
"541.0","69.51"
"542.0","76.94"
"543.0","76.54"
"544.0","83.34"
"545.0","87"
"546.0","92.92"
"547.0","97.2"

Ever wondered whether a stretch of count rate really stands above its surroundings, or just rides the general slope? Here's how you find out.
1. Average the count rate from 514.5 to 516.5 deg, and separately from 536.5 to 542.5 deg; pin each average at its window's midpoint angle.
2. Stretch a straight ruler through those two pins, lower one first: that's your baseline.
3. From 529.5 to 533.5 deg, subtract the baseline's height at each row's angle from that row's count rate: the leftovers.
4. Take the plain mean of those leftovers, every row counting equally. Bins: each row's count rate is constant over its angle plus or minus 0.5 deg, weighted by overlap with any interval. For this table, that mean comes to -26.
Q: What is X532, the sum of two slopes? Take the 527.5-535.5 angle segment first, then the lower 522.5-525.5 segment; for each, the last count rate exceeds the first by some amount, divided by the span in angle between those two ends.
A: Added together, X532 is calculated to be -7.7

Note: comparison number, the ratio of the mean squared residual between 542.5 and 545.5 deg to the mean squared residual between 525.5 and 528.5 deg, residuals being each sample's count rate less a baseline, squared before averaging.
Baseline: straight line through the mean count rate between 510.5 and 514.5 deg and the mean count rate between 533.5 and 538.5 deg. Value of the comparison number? 5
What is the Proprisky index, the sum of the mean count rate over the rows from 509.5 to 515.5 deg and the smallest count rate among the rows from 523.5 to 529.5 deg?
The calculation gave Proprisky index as 165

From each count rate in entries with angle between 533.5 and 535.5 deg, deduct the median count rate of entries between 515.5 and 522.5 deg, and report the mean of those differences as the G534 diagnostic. -38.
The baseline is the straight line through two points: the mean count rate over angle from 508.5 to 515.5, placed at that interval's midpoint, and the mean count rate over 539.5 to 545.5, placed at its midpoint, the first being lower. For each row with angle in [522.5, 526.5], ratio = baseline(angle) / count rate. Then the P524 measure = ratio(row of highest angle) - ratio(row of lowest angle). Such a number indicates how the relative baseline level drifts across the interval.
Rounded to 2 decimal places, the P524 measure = 0.35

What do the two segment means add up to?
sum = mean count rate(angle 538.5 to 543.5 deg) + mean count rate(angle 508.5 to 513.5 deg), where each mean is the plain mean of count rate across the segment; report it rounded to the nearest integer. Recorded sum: 186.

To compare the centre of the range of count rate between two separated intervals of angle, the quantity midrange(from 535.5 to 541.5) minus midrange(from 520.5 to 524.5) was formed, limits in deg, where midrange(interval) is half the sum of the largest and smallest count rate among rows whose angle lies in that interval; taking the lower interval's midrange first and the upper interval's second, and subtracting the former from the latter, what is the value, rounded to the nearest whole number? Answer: -11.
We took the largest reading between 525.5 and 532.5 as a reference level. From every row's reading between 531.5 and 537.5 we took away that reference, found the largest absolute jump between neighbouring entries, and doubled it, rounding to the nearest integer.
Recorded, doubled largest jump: 9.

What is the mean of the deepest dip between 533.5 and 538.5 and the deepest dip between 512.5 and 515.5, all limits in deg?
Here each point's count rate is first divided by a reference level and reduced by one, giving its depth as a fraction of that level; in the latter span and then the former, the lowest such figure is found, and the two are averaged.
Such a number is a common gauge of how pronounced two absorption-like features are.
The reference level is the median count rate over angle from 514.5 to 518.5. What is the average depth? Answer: -0.21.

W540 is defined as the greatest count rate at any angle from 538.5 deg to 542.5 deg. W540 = 76.94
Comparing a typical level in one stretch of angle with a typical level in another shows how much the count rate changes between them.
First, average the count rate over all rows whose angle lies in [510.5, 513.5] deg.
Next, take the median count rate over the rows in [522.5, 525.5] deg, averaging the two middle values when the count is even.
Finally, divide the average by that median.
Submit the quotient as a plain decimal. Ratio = 1.72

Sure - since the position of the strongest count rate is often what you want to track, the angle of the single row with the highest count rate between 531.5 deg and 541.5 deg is 540.0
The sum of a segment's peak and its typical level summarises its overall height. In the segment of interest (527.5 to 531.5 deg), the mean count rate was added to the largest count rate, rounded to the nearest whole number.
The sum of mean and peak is 109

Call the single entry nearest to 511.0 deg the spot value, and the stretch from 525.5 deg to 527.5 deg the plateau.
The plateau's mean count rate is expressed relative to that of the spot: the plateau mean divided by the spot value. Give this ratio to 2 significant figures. 0.48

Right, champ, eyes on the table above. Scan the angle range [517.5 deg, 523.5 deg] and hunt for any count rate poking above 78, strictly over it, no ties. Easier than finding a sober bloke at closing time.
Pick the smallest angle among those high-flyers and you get 518.0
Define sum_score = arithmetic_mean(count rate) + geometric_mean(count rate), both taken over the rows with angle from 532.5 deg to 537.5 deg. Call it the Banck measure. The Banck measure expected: 111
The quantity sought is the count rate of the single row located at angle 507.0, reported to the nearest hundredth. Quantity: 122.80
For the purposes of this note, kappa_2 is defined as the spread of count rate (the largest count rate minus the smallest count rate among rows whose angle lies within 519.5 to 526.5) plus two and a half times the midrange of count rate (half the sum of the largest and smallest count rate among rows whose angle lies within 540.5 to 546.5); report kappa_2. 231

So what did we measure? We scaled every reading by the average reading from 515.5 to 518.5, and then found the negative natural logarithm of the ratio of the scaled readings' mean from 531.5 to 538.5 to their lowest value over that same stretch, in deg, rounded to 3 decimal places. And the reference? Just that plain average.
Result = -0.045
